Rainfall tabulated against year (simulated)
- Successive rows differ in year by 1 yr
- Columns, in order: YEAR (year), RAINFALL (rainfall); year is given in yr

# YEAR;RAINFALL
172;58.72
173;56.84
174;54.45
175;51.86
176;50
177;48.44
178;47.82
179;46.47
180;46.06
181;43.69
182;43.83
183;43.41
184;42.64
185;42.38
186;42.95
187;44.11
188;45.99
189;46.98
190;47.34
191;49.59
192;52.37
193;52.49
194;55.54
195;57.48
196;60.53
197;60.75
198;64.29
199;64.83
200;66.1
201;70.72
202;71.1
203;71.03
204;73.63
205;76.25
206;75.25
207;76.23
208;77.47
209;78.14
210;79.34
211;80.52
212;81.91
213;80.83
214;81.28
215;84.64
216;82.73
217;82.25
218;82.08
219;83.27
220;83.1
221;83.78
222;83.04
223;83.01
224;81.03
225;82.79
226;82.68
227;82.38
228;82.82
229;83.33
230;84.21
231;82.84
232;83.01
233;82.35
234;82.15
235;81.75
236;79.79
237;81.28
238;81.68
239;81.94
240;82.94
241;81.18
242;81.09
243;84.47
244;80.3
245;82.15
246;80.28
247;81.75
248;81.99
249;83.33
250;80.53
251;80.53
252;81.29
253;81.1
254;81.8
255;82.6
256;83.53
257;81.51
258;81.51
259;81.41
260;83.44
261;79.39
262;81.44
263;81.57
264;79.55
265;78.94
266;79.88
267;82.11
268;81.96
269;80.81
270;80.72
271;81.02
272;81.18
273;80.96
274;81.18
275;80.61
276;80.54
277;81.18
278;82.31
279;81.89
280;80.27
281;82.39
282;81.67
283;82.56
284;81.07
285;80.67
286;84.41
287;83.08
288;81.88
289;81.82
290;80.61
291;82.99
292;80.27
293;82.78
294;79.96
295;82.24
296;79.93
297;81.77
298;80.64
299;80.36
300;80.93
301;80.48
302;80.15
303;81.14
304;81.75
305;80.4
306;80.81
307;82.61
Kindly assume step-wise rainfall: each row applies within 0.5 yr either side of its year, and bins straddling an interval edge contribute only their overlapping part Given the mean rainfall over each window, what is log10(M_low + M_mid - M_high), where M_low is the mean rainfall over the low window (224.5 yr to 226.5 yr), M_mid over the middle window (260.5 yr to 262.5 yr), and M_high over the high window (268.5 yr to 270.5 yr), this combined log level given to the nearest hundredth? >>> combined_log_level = 1.92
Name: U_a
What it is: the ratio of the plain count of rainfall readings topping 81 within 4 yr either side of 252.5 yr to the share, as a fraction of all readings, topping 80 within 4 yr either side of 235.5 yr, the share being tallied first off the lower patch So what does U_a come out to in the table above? 7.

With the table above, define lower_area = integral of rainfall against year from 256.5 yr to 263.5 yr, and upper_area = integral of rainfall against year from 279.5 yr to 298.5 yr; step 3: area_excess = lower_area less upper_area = -981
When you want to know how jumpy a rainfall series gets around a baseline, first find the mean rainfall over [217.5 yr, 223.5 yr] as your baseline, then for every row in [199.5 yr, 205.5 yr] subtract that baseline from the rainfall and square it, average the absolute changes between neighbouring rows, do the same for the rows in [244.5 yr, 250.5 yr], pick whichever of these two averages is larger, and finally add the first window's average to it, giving 98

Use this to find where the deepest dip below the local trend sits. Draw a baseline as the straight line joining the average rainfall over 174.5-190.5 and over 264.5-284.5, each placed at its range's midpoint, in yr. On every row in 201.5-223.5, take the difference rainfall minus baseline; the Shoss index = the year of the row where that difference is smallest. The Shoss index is 203 yr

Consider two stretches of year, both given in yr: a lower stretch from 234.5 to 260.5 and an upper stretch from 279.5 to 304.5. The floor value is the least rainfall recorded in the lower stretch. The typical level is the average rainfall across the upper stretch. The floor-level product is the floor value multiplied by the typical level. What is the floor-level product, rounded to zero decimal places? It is 6498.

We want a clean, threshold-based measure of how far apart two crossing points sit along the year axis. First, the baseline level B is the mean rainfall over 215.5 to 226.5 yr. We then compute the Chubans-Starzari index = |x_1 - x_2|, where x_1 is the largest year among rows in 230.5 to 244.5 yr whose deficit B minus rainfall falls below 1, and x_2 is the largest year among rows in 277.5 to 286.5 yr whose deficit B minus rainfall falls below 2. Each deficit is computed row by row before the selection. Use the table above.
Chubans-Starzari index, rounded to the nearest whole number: 43 yr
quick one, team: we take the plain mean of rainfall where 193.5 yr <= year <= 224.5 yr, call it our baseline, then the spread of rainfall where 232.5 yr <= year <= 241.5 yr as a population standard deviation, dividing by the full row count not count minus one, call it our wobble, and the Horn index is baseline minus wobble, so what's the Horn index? 74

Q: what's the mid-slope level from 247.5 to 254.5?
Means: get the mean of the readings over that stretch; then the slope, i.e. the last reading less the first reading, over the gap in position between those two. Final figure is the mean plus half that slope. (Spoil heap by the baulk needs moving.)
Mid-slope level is 81.5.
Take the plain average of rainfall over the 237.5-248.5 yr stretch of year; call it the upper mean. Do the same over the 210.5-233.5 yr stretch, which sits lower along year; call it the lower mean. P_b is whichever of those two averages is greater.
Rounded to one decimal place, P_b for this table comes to 82.6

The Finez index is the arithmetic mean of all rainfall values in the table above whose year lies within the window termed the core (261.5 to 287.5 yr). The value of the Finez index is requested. 81.31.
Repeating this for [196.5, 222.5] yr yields 76.71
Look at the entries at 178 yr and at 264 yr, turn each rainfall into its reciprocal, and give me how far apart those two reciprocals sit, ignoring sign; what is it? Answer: 0.0083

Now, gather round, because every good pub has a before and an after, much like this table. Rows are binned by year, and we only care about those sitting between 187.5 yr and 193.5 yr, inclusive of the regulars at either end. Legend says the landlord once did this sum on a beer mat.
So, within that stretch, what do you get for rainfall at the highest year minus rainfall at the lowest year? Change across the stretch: 6.5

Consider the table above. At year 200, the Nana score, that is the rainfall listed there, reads 66.1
